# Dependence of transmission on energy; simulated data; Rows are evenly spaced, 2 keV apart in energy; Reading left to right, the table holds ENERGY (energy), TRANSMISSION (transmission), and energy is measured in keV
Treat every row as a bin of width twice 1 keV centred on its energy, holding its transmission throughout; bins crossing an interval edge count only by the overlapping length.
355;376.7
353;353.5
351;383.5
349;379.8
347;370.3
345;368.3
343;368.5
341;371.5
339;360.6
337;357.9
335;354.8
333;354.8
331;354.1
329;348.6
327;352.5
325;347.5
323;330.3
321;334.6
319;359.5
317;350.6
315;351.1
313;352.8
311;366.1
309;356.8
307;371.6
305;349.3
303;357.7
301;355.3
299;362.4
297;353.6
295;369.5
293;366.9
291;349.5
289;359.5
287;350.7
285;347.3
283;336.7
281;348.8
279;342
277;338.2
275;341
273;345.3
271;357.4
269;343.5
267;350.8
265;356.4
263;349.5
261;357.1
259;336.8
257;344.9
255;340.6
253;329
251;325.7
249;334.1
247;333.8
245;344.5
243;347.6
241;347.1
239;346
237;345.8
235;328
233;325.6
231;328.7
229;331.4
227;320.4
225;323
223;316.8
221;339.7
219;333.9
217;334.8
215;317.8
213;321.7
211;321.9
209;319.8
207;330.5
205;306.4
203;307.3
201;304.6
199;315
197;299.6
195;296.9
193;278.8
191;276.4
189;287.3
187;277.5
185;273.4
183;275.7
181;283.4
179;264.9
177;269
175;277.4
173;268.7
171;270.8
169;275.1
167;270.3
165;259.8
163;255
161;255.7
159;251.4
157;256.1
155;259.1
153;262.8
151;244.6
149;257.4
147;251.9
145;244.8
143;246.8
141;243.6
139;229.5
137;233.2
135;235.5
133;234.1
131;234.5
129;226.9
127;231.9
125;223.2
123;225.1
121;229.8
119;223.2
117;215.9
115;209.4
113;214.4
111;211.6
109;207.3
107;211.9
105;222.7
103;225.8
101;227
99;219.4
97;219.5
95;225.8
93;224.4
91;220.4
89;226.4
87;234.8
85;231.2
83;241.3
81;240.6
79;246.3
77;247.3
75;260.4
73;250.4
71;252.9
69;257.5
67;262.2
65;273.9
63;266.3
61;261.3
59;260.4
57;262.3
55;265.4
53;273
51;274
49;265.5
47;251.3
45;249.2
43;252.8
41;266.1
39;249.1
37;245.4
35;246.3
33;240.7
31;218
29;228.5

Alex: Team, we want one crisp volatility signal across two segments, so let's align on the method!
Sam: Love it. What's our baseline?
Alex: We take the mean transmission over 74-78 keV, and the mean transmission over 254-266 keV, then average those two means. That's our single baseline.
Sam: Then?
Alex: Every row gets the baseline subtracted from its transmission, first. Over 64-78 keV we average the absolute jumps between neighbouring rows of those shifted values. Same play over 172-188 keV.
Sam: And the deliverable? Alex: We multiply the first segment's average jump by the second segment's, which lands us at 60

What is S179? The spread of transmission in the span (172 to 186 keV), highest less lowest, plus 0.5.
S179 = 19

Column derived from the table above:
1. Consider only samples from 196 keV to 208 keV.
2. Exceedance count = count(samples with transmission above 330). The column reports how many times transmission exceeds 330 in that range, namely 1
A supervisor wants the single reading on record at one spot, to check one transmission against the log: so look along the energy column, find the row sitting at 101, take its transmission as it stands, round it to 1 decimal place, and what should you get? 227.0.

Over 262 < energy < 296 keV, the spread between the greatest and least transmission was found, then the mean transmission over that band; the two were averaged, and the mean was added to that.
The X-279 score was 542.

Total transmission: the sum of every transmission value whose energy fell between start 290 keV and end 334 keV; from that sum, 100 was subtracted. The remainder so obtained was 7695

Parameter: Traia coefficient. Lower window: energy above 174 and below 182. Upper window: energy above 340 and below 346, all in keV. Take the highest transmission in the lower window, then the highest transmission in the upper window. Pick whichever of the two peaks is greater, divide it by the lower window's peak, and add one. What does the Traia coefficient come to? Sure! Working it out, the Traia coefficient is 2.31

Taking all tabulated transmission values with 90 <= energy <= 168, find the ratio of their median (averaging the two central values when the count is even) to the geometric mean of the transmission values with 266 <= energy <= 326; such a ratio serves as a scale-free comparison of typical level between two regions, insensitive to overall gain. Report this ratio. 0.65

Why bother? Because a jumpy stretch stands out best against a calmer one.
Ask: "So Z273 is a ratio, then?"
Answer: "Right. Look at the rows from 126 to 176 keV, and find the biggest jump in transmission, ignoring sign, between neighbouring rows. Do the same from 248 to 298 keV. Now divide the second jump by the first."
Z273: 1.1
